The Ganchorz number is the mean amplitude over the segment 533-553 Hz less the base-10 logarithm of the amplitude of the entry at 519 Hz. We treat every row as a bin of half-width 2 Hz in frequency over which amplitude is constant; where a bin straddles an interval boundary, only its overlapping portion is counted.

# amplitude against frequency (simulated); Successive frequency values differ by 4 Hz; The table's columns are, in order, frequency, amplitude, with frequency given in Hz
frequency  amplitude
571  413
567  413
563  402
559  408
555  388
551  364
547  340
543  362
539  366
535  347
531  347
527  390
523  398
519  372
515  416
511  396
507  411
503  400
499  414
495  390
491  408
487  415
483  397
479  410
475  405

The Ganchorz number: 353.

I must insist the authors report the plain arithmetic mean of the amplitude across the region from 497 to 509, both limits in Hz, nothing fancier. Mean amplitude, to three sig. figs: 408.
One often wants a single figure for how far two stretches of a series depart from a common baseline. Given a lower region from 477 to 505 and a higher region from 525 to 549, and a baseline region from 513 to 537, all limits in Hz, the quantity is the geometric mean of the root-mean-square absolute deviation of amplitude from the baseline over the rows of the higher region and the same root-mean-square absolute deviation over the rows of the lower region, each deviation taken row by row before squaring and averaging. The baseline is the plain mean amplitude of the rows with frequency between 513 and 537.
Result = 26.8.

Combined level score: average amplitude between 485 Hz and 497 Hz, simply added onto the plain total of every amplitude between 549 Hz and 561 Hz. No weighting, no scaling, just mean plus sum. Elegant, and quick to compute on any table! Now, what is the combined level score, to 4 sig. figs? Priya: 1564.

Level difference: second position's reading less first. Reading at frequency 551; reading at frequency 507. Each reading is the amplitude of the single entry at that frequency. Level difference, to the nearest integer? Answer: 47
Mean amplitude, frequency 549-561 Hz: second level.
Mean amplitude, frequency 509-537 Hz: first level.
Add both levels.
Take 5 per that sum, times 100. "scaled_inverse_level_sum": 0.65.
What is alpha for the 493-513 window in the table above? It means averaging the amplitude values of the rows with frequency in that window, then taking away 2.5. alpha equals 400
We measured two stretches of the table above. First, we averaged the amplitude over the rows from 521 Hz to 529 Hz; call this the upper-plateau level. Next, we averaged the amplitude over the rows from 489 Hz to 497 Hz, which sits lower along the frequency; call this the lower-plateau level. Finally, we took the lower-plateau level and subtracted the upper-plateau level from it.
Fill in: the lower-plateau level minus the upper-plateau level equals 5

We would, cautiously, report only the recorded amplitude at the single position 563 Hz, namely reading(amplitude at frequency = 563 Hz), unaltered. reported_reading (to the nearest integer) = 402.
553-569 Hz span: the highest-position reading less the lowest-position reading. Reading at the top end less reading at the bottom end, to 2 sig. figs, 25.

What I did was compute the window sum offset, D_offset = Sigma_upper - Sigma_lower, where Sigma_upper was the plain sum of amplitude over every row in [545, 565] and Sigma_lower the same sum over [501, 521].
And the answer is -93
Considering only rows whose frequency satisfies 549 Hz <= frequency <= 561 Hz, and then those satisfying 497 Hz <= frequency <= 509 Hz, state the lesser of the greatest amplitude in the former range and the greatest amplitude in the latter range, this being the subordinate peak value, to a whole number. 408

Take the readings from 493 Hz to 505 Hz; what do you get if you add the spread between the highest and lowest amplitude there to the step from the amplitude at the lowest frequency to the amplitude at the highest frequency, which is 34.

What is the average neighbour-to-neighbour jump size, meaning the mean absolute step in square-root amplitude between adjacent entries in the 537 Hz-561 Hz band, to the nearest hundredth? 0.49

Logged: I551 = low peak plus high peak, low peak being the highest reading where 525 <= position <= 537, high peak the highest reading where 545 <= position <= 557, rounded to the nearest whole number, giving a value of 778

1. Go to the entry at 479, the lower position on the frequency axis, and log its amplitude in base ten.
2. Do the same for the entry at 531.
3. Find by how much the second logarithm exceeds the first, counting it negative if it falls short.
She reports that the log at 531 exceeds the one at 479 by -0.07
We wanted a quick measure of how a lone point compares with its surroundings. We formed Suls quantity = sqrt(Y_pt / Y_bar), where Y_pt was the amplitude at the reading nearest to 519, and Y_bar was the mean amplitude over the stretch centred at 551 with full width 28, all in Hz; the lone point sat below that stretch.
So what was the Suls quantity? 1.00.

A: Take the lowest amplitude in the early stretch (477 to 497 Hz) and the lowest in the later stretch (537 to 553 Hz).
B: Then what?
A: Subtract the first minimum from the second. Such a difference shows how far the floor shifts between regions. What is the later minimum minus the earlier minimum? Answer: -50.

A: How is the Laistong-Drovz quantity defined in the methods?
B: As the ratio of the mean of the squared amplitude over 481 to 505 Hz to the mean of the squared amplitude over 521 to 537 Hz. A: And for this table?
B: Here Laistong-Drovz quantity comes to 1.18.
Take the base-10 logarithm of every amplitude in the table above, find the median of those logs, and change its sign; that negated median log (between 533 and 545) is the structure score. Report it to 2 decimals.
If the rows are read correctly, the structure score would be -2.56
